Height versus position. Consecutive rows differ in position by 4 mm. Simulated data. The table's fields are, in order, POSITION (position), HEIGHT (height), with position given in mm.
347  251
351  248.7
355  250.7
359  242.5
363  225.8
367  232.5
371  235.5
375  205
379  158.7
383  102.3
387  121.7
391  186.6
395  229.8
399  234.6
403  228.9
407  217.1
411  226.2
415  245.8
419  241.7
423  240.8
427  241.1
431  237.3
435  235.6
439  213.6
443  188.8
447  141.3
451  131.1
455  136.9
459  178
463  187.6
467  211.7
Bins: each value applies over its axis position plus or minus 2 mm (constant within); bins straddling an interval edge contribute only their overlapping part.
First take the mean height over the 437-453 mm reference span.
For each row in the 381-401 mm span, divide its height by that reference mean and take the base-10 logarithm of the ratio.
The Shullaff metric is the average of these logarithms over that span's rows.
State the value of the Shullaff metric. -0.01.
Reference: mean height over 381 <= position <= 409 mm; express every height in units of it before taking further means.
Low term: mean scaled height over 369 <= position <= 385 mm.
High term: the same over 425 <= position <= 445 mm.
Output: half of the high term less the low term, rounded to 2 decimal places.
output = 0.13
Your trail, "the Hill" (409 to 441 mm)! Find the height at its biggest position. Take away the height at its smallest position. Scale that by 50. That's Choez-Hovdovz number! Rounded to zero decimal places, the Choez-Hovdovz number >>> -630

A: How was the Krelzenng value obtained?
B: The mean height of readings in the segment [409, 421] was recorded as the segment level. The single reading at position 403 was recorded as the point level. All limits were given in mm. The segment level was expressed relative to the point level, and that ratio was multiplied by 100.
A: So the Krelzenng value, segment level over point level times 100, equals 104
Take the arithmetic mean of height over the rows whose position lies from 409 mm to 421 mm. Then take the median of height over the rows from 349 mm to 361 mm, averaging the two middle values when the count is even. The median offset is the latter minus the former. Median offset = 11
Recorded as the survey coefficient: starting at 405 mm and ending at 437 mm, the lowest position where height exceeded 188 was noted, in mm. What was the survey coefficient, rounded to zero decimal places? 407 mm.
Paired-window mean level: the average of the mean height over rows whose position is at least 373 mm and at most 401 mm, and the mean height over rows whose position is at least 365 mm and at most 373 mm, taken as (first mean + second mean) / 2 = 205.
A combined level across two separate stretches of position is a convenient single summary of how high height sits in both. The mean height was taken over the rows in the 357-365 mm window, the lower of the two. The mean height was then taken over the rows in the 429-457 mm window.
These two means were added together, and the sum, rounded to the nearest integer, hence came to 418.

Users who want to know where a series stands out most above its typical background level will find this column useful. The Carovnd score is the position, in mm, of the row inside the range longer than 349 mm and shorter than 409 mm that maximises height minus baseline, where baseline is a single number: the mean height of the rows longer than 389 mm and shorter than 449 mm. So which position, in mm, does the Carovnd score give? 355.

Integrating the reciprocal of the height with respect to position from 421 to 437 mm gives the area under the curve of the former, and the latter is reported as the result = 0.067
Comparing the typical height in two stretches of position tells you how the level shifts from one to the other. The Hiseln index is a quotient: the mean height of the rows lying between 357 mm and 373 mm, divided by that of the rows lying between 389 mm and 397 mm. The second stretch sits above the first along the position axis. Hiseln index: 1.12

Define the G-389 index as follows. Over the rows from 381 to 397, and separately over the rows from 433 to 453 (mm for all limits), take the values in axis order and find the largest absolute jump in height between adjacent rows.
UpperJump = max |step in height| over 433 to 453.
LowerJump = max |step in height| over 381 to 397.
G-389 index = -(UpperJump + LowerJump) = -112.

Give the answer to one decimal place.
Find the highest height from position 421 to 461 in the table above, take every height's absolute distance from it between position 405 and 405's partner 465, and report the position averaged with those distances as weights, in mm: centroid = 448.2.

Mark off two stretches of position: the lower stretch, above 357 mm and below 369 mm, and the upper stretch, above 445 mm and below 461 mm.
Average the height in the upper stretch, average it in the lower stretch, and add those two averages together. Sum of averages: 380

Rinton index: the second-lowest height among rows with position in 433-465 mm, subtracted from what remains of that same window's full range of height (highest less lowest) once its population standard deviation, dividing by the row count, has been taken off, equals -68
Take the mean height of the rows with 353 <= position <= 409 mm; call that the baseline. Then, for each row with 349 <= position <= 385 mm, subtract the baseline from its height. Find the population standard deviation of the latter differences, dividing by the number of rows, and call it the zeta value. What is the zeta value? 47.0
